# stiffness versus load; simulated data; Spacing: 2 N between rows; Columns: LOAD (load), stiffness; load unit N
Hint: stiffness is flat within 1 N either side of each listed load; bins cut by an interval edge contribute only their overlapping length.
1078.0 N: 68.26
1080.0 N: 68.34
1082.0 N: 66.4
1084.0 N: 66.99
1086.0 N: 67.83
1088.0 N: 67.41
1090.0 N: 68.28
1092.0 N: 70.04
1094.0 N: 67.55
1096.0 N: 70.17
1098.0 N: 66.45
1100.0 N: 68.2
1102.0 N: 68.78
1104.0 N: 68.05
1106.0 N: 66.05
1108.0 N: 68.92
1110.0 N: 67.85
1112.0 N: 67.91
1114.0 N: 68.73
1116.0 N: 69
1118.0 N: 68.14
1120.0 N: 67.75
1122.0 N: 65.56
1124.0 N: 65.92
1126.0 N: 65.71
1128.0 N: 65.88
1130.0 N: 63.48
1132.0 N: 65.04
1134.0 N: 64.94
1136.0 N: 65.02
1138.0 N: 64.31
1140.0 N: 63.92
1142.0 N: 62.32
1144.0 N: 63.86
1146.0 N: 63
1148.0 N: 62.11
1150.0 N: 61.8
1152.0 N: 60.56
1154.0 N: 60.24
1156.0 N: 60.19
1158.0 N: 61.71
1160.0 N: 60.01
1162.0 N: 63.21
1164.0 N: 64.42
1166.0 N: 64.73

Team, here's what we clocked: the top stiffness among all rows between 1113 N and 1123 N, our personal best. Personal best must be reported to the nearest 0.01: 69.00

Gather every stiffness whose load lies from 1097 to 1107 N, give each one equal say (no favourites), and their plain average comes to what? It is 67.5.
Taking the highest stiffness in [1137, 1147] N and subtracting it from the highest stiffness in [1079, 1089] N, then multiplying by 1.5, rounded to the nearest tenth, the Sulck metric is 6.0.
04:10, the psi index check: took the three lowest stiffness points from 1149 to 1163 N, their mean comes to 60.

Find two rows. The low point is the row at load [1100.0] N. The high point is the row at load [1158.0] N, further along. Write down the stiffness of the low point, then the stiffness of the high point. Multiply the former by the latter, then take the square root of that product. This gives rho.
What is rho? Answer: 64.9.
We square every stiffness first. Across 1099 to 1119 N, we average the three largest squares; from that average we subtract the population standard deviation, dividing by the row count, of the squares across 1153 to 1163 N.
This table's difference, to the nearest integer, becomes 4596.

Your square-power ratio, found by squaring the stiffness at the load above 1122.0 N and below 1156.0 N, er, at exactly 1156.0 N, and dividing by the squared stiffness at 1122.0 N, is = 0.84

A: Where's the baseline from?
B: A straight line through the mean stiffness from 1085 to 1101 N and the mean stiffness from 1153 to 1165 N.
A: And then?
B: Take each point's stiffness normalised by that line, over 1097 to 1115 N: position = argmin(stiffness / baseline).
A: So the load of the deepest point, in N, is 1098.0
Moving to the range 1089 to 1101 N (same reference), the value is 1098.0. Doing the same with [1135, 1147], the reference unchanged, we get 1142.0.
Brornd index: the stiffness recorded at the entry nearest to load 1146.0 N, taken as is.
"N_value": 63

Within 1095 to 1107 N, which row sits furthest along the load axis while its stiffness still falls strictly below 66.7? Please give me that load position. 1106.0 N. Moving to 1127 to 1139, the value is 1138.0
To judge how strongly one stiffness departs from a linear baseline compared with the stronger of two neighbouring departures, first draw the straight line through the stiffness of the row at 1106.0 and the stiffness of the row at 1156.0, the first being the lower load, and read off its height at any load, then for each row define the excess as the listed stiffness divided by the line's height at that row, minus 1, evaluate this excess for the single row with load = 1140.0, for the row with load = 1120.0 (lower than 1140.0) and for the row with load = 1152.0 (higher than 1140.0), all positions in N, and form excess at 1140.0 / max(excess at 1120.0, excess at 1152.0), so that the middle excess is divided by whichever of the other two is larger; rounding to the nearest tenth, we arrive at 0.6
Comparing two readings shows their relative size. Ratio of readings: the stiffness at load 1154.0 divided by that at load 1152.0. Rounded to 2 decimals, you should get 0.99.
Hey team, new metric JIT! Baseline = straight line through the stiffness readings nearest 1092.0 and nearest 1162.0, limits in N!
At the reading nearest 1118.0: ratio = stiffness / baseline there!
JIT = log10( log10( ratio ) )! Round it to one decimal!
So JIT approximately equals -2.4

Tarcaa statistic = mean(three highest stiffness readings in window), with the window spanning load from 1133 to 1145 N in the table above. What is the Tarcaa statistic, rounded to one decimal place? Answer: 64.8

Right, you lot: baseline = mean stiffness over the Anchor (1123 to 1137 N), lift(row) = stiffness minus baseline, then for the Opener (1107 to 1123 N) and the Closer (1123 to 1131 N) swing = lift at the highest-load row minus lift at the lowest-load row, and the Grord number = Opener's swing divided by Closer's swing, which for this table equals 1.4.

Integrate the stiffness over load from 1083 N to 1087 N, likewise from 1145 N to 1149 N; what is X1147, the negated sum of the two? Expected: -520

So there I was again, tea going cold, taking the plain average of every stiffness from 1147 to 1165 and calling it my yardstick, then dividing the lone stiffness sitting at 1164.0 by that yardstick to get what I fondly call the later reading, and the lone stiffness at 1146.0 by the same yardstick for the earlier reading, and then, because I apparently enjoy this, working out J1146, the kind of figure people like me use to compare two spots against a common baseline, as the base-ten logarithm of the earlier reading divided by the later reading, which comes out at -0.010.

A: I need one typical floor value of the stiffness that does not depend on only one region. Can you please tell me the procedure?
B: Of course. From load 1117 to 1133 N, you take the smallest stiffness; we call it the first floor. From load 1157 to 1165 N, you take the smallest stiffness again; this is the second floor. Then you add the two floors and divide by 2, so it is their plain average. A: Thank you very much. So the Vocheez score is 61.7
